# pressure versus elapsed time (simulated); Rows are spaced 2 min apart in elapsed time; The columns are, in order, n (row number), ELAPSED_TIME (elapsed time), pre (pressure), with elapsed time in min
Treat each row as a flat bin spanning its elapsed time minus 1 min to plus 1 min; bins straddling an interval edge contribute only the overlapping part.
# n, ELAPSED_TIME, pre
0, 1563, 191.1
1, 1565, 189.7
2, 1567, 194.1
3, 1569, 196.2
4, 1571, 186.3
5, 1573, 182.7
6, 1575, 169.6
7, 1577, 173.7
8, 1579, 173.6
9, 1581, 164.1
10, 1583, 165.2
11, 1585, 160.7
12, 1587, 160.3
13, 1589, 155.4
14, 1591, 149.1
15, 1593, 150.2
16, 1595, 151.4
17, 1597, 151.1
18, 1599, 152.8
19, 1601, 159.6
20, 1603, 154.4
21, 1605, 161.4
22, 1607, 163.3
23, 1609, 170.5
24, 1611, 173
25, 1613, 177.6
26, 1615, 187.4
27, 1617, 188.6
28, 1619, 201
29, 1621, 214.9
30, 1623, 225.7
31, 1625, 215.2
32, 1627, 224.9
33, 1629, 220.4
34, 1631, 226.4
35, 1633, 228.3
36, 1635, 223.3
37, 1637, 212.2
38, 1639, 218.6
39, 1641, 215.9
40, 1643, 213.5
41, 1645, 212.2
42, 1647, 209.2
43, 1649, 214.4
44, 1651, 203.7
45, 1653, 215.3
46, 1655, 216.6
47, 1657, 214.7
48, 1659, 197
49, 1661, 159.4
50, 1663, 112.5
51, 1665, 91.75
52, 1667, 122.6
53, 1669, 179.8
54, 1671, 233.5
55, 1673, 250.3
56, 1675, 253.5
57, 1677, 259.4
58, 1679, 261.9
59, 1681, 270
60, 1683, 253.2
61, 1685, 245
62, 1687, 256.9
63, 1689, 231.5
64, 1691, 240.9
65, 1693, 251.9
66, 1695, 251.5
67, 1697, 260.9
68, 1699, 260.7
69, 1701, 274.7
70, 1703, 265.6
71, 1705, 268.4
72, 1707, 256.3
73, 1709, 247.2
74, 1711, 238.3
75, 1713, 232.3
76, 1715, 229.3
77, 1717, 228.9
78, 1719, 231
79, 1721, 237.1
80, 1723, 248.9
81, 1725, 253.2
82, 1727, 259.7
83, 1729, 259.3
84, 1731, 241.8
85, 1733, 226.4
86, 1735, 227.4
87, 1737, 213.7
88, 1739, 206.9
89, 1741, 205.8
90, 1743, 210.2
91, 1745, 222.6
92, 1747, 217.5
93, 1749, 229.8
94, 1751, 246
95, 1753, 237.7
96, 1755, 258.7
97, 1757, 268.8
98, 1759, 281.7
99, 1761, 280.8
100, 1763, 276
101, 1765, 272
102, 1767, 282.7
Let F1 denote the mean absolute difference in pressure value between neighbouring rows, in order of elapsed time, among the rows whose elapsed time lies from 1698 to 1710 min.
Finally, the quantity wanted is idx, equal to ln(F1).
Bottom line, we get 2.2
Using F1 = 9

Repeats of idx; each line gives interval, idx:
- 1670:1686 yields 2.2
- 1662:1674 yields 3.6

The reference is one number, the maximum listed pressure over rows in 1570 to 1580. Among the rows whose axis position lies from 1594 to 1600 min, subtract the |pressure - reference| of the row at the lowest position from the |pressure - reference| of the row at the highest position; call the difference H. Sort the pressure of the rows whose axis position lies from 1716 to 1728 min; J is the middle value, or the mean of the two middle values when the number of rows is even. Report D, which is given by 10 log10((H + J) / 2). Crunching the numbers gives 20.82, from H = -1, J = 243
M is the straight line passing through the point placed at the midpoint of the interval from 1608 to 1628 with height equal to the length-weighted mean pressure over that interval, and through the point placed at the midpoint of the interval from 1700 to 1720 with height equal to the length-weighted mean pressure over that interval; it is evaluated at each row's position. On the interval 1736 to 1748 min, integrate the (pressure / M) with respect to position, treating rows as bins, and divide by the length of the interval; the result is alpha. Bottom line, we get 0.80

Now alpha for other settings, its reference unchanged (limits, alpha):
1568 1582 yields 1.02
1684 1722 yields 1.02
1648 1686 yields 0.93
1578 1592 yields 0.90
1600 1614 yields 0.86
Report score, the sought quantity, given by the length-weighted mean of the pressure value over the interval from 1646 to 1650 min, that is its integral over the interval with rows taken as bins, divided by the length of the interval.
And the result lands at 212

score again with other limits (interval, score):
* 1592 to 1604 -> 153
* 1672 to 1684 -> 258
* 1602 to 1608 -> 160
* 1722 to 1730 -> 255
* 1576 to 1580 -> 174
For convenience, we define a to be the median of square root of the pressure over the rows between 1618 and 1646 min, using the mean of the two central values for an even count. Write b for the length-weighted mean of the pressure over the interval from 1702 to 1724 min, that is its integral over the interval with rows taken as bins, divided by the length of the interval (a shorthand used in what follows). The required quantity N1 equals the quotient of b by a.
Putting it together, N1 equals 16.6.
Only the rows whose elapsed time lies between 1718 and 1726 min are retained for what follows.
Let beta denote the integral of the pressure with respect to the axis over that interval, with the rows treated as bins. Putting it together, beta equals 1940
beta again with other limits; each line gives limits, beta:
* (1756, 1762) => 1663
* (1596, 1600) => 608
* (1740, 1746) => 1277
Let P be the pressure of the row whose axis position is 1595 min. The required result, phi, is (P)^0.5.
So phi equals 12.3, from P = 151.4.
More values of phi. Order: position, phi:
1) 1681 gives 16.4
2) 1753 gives 15.4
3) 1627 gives 15.0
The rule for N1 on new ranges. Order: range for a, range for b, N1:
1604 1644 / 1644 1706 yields 15.3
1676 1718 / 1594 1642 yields 12.1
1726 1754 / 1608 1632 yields 13.4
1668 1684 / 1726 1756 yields 14.5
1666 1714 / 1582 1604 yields 9.8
